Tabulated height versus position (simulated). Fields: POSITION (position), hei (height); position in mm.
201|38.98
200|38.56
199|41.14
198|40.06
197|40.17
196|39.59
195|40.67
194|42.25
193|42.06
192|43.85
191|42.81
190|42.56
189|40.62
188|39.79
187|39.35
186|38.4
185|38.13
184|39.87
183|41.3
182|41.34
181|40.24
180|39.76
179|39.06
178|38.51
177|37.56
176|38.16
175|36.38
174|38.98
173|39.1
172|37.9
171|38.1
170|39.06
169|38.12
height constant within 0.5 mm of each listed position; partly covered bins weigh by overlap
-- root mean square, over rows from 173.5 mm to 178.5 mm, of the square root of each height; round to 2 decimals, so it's 6.16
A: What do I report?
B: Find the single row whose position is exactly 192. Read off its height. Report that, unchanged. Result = 43.85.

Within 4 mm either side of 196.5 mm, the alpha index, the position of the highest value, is 194 mm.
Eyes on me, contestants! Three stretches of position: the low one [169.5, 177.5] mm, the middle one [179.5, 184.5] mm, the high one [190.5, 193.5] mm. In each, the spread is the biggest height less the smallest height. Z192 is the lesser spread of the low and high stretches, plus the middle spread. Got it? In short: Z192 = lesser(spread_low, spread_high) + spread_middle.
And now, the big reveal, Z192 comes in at 3.4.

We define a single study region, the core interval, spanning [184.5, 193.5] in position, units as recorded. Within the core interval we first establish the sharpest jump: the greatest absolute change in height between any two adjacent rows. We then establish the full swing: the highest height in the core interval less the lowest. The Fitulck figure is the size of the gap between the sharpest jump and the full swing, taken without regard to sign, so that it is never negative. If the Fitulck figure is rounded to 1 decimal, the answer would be 3.8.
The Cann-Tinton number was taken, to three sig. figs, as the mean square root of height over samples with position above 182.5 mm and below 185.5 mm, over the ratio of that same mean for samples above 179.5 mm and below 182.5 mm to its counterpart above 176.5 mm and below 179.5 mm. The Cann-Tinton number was 6.14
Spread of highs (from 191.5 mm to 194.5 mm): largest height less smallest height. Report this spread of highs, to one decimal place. 1.8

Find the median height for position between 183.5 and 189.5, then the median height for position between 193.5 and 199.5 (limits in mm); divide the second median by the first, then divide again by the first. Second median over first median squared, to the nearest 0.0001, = 0.0258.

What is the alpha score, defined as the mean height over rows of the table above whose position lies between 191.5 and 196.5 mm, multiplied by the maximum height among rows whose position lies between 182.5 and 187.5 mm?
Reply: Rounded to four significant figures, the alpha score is 1722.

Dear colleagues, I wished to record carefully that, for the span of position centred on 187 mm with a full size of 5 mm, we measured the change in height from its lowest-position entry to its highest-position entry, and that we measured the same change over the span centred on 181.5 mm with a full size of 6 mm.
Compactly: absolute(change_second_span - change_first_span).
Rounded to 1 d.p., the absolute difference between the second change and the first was 1.7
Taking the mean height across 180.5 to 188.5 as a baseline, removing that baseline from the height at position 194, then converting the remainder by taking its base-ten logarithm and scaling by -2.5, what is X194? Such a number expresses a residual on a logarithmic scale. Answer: -1.0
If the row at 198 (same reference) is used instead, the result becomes 1.5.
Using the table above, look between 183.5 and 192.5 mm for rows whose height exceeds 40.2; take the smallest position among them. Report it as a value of 189 mm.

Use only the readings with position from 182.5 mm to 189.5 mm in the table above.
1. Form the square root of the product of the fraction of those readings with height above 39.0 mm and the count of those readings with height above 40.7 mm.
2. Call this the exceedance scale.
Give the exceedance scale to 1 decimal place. 0.8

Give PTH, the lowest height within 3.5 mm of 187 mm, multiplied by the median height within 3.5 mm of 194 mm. 1604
